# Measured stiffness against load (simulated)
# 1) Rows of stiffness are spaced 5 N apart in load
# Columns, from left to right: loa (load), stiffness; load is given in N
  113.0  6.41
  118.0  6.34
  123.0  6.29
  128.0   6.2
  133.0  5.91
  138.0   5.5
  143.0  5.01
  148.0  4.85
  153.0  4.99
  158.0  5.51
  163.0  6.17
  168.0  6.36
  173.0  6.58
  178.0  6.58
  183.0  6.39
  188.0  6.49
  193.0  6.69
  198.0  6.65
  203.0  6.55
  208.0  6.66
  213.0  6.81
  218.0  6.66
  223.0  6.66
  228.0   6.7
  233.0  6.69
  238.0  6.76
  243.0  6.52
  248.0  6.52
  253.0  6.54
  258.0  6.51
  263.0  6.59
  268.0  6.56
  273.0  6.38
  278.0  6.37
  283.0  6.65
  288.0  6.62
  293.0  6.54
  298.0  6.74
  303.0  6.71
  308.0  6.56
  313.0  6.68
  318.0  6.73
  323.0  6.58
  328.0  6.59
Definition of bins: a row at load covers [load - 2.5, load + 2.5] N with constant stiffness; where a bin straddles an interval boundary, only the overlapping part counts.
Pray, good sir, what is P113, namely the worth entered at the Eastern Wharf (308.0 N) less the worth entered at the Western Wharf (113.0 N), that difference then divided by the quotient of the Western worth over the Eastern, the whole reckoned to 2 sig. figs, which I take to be 0.15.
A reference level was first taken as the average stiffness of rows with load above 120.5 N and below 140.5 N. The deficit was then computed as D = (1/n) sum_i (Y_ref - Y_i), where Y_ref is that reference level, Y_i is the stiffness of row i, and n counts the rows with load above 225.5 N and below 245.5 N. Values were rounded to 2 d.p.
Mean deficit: -0.69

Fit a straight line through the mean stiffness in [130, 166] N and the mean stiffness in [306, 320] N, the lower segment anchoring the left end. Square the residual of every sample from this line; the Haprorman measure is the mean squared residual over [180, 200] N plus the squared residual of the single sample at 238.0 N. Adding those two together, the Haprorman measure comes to 1.1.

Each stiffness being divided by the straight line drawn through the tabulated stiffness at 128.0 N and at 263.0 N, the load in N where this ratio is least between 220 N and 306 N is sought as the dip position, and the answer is 278.0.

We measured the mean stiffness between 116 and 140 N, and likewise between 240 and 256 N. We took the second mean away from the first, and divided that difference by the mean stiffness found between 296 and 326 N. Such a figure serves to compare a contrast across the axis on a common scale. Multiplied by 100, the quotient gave -7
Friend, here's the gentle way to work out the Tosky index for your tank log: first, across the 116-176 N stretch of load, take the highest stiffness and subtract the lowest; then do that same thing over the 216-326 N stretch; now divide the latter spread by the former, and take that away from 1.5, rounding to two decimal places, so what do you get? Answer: 1.27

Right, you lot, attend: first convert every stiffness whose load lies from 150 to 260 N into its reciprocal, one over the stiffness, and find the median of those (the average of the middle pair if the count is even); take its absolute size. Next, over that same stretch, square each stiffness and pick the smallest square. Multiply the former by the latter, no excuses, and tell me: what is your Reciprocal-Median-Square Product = 3.8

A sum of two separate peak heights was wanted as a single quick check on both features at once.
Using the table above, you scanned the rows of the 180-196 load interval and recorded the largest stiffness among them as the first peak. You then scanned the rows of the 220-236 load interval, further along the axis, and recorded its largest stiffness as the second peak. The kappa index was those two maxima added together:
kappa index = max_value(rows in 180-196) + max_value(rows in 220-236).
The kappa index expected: 13.4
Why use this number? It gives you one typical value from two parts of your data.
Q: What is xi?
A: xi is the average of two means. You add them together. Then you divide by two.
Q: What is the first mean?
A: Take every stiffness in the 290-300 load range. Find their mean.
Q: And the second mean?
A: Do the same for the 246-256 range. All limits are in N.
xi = 6.6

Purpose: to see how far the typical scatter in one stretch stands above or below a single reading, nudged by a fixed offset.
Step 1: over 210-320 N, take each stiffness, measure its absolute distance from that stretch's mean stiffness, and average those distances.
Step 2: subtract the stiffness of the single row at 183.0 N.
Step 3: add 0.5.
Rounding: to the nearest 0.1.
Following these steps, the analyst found -5.8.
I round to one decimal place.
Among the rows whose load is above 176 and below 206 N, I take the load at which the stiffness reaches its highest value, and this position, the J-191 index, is 193.0 N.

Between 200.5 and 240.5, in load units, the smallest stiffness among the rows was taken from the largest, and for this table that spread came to 0.26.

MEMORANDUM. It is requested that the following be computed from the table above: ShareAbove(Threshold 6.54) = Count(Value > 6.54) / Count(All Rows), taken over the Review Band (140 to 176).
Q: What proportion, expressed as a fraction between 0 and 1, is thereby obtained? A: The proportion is 0.1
